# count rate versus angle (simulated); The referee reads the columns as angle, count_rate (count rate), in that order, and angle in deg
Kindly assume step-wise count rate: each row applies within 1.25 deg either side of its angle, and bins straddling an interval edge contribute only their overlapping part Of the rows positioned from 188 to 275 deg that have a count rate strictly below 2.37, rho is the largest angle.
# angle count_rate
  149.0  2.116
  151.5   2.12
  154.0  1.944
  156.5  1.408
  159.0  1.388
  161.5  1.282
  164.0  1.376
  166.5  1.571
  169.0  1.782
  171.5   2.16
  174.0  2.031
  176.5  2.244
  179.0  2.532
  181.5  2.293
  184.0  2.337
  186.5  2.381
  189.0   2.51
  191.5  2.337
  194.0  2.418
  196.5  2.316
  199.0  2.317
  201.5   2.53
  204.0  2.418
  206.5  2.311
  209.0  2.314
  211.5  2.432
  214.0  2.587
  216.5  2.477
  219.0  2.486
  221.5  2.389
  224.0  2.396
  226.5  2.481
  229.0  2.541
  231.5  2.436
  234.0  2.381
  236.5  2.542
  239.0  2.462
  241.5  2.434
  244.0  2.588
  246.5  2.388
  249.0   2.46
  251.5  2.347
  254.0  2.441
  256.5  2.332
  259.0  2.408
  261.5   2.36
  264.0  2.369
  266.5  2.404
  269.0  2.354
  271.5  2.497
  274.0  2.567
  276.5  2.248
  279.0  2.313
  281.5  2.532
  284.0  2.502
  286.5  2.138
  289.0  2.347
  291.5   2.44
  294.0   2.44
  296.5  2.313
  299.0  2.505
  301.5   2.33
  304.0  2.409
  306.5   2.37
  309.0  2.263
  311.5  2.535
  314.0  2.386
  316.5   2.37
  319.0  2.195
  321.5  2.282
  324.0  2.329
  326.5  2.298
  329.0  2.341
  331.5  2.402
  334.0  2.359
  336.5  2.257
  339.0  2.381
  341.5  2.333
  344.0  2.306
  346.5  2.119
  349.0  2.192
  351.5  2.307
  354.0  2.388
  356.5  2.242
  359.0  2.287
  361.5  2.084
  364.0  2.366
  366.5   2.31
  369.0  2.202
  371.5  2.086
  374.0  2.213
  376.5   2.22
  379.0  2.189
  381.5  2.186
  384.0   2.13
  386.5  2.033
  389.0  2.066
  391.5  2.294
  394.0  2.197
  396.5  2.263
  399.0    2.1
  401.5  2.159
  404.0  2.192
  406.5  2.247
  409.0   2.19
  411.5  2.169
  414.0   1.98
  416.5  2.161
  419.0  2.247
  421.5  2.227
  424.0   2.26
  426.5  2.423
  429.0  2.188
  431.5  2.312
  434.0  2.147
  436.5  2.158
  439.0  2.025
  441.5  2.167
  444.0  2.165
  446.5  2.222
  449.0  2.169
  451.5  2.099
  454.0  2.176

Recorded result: 269.0 deg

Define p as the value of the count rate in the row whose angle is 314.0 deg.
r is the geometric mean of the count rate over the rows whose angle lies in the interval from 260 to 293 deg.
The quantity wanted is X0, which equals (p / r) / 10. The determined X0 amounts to 0.100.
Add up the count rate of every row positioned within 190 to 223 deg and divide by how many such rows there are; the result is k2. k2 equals 2.41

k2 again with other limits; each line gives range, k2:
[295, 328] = 2.35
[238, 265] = 2.42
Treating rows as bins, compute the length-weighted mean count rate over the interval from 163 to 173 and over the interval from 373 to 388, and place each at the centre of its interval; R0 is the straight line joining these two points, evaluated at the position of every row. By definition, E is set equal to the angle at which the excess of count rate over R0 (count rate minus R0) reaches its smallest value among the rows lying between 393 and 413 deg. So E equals 399.0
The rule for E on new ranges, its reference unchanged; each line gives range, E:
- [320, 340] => 336.5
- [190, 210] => 209.0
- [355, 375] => 371.5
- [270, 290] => 286.5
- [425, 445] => 439.0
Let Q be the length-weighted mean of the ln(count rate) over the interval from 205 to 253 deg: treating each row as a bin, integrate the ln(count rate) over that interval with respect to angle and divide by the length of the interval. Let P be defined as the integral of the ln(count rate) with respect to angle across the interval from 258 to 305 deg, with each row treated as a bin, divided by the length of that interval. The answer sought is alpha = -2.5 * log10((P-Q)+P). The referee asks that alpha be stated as 0.18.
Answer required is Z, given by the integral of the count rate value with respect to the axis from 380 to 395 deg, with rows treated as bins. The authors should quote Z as 32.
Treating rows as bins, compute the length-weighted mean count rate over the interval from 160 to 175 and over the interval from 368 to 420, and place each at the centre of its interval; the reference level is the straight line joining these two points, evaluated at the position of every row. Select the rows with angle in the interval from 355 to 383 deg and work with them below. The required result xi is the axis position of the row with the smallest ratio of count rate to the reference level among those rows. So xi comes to 371.5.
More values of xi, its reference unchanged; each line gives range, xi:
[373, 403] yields 386.5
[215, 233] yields 221.5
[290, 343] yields 319.0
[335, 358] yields 346.5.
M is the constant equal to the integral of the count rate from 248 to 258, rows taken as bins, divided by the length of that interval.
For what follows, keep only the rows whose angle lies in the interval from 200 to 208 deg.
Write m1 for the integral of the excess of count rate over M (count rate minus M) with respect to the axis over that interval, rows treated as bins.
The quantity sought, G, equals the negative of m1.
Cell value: -0.2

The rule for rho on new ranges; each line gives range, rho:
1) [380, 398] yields 396.5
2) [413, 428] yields 424.0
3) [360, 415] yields 414.0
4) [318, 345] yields 344.0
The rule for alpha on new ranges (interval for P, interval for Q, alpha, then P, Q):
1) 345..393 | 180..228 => 0.38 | 0.79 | 0.88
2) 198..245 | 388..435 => 0.00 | 0.89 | 0.79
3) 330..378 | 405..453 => 0.17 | 0.82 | 0.78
